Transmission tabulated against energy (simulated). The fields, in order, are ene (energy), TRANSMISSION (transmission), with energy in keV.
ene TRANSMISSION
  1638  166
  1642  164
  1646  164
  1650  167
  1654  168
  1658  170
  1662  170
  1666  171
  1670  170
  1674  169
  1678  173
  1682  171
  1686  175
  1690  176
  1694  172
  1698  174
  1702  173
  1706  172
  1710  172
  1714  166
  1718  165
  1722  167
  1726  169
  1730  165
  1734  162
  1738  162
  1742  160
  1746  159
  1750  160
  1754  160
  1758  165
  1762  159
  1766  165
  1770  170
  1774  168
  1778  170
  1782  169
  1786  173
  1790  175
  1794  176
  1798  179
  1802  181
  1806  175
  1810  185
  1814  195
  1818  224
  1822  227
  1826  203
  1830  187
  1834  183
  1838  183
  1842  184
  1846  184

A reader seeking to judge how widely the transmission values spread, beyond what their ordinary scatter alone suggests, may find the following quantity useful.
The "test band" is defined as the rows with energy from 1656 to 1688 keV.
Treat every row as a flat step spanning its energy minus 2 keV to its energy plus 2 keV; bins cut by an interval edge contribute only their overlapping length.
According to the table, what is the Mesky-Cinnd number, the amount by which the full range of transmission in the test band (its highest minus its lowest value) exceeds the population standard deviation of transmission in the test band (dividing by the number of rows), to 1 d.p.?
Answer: 4.2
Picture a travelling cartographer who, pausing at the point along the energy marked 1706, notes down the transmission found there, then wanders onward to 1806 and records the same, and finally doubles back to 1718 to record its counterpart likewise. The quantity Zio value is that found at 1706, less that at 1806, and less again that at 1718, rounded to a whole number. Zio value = -168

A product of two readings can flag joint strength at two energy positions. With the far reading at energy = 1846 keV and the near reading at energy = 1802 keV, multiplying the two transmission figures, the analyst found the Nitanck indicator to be 33304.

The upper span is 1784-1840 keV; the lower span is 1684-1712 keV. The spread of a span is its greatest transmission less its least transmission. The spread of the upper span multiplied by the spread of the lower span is 216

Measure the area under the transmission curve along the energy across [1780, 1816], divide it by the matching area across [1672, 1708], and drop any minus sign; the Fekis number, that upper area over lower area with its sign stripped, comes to 1.03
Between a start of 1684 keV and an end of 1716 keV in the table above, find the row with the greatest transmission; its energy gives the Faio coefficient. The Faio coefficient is 1690 keV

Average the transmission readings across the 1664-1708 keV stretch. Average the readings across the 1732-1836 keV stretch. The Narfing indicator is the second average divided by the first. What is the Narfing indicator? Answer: 1.02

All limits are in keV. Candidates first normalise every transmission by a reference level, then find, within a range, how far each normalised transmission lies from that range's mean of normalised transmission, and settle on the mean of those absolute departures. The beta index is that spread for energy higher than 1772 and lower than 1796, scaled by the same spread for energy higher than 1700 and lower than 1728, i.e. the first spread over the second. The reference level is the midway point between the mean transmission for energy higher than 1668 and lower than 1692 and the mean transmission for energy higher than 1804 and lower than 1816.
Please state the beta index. 1.0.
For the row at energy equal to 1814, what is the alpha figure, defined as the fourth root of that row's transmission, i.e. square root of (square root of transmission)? 3.74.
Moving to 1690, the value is 3.64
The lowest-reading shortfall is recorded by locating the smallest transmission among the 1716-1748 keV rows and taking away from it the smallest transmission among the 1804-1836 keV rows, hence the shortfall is -16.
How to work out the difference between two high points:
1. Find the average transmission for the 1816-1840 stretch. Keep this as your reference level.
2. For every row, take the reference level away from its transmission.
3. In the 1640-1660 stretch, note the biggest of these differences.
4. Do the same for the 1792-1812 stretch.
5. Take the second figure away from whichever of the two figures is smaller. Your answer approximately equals -15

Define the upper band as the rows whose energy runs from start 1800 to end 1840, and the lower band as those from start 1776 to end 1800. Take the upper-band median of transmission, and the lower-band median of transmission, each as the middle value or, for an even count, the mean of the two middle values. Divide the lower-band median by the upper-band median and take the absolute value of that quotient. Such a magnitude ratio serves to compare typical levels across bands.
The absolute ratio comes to 0.94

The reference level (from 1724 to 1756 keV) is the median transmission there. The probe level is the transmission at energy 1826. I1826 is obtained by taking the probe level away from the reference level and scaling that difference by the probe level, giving -0.21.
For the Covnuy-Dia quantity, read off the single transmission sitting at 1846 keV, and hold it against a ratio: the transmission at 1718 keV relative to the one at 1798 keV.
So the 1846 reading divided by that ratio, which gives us 200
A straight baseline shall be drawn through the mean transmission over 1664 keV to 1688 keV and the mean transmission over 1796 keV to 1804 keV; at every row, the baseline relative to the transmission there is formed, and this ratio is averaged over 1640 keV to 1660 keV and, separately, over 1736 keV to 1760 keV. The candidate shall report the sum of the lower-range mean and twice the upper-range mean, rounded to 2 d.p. 3.21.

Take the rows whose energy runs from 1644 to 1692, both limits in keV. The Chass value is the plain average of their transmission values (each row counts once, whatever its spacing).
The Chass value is 170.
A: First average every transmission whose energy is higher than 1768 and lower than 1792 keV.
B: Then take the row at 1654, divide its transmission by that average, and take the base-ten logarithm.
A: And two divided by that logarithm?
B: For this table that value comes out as -275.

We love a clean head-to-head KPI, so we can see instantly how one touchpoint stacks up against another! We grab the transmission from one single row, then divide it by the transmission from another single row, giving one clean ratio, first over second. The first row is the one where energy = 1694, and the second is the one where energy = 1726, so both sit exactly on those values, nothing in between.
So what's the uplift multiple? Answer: 1.02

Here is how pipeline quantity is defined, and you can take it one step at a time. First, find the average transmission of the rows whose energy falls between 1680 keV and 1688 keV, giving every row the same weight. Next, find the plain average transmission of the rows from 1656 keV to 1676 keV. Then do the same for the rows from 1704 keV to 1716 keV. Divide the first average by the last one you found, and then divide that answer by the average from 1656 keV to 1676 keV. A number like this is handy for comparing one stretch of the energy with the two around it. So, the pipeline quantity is 0.0060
